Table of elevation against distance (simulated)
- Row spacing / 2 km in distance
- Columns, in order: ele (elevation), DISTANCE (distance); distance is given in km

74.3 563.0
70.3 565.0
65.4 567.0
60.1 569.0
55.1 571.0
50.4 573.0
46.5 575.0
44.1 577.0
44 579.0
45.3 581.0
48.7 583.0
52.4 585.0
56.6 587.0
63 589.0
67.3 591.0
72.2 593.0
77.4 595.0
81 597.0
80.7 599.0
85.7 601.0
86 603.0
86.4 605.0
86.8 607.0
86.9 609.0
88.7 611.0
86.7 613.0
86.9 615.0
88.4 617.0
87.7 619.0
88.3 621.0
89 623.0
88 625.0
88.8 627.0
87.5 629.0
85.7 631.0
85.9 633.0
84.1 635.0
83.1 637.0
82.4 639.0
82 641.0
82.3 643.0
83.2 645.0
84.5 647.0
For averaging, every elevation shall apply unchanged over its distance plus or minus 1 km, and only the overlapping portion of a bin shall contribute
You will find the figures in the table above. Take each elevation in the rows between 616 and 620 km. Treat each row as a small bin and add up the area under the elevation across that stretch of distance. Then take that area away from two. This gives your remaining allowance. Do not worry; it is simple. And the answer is -350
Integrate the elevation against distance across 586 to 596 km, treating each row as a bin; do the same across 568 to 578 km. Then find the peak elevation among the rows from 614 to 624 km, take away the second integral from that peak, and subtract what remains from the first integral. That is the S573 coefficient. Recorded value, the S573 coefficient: 1096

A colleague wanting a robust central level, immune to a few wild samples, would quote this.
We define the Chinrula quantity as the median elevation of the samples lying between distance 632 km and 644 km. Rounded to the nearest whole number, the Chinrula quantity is 83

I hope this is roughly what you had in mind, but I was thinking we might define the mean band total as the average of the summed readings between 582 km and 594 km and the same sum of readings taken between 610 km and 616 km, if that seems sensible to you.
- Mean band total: 311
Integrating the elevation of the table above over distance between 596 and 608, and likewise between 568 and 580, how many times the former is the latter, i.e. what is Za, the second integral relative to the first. 0.59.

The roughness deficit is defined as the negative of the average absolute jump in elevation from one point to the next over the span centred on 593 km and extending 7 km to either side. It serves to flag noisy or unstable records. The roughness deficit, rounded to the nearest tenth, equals -4.1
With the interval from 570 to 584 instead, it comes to -2.6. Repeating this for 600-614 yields -0.8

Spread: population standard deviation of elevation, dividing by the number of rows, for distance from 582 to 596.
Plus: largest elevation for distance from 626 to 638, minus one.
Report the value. 97.6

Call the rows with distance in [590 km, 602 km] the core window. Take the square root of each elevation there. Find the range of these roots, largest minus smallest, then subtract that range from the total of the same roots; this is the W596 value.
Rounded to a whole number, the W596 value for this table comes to 52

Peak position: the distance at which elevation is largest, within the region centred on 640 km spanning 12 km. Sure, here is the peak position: 635.0 km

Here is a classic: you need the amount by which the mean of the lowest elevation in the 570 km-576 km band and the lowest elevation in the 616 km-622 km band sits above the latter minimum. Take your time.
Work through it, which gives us -21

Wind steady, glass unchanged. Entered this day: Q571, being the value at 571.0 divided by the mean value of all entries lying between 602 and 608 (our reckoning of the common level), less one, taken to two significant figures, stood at -0.36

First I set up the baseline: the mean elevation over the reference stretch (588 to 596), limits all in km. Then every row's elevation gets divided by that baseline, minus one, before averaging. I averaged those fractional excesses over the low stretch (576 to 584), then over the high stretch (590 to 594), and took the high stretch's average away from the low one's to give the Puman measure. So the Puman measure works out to -0.35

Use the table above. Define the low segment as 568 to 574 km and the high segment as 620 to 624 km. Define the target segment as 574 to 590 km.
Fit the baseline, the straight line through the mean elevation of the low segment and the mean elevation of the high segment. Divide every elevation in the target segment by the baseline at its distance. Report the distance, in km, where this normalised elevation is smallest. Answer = 579.0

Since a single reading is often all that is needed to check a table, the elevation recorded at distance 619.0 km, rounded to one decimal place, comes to 87.7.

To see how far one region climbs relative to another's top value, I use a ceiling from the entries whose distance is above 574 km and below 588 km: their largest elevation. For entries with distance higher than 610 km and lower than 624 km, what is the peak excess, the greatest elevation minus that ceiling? 32.4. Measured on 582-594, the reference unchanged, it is 15.6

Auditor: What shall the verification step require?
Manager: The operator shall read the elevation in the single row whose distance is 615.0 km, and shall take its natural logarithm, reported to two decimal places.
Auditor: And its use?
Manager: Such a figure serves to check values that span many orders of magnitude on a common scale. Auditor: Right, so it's 4.46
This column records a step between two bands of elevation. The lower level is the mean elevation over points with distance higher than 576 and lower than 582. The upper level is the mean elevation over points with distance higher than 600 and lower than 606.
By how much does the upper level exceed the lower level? 42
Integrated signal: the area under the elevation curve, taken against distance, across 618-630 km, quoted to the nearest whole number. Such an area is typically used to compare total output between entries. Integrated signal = 1059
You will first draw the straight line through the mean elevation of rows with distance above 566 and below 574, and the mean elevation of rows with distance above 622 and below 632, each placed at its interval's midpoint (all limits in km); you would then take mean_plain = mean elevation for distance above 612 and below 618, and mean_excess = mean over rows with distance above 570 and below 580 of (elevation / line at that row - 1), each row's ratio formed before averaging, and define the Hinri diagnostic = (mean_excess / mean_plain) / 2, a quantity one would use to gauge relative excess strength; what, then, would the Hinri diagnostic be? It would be -0.0012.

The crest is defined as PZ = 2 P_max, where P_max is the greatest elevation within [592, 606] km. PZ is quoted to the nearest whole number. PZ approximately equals 173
